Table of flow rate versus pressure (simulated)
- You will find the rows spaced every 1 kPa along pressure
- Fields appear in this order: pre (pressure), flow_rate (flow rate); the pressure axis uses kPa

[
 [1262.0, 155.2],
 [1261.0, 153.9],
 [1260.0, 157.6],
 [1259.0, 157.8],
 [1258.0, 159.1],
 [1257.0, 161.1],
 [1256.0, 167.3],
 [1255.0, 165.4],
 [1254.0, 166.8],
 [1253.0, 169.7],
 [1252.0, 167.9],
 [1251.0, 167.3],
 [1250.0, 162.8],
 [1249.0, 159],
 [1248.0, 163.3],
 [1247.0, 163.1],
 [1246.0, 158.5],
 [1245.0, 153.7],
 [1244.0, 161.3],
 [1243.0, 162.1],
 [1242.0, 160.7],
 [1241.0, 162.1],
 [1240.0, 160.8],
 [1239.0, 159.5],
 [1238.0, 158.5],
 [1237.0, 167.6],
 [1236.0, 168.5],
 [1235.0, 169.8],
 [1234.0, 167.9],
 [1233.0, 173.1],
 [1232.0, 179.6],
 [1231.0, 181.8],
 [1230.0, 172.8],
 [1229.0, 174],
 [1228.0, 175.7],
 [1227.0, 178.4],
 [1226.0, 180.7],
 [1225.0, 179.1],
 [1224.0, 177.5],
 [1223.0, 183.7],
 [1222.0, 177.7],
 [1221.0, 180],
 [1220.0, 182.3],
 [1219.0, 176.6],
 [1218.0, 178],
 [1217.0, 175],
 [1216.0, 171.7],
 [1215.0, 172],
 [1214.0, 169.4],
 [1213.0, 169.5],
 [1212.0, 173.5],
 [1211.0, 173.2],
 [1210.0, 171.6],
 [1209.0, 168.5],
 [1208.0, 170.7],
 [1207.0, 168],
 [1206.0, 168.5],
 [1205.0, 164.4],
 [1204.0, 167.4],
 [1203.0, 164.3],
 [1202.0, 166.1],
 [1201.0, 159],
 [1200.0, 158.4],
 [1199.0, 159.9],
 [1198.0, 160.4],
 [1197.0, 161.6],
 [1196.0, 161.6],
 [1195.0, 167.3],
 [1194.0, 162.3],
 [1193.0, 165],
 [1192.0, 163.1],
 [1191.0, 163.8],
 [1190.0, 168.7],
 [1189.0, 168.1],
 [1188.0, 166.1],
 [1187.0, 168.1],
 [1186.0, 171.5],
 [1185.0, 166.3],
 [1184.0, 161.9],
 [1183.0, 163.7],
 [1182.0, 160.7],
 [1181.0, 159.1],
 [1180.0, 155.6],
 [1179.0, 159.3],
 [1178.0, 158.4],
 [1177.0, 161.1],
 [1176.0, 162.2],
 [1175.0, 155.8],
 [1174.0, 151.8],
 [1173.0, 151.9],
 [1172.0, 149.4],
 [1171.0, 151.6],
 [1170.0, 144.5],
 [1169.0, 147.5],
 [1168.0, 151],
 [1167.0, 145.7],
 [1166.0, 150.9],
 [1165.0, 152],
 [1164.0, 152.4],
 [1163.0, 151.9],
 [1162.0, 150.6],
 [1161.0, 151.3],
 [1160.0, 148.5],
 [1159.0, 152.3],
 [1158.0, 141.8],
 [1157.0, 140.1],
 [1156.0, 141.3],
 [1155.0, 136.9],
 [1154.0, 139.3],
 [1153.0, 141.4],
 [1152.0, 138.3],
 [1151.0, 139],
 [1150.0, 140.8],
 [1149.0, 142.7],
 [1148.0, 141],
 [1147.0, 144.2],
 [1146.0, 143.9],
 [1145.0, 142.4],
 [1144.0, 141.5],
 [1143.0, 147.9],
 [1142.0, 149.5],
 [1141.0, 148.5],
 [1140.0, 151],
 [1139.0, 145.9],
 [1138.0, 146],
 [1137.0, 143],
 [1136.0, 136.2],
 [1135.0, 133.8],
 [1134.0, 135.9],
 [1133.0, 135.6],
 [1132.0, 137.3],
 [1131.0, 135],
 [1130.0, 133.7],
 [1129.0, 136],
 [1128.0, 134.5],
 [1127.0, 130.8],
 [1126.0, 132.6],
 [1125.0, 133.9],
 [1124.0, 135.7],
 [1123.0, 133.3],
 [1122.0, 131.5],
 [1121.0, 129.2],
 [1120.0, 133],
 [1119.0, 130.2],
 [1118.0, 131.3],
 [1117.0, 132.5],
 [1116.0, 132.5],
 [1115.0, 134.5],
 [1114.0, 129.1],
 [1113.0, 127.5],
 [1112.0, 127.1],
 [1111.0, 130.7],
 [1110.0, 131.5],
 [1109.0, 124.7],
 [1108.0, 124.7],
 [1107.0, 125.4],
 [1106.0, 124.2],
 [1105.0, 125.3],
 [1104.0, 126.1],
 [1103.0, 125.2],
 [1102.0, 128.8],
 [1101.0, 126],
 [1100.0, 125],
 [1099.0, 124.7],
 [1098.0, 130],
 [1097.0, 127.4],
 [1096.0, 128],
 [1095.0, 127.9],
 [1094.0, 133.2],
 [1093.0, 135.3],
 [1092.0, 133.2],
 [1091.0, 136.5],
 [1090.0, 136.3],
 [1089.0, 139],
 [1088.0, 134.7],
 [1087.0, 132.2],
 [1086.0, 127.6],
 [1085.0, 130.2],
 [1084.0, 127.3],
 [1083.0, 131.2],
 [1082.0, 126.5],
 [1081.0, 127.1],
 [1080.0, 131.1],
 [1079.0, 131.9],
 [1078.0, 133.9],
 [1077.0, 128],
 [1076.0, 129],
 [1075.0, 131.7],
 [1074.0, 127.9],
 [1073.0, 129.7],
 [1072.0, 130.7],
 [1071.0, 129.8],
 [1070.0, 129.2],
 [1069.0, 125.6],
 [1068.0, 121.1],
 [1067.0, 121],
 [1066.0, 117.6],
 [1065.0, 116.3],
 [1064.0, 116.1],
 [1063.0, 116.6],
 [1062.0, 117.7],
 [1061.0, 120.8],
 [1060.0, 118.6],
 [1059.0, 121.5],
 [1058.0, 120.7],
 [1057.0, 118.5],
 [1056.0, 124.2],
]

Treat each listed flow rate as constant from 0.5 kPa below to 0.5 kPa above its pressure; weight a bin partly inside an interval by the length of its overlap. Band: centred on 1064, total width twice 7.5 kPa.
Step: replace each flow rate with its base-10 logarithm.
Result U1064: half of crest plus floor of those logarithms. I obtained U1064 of 2.09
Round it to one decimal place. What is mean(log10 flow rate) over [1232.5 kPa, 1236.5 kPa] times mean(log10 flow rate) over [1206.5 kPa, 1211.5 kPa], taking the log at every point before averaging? 5.0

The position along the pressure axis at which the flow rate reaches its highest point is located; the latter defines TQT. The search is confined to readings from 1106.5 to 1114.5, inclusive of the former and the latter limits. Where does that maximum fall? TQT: 1110.0 kPa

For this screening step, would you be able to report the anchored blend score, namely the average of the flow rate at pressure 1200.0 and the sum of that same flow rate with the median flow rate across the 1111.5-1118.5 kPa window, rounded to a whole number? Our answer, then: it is 224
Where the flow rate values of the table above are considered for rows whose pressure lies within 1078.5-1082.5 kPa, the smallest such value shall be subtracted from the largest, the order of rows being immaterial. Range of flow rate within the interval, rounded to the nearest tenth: 5.4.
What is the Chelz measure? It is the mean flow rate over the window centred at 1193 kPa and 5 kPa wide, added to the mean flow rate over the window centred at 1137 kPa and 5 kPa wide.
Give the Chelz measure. 305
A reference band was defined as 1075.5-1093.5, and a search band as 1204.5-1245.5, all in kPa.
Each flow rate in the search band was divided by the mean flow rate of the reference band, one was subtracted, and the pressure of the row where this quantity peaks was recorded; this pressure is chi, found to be 1223.0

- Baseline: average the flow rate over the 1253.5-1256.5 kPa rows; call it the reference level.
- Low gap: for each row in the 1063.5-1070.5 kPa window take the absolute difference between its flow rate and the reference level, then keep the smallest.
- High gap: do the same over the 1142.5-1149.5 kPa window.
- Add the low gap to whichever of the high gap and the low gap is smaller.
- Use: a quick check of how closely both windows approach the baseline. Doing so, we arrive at 56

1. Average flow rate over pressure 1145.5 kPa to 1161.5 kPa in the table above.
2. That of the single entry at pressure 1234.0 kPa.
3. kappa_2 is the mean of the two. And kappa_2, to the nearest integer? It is 155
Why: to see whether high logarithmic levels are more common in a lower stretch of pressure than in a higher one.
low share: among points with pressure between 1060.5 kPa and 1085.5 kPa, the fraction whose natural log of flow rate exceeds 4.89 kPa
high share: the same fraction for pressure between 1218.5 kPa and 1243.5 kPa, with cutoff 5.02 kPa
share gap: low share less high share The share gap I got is -1.0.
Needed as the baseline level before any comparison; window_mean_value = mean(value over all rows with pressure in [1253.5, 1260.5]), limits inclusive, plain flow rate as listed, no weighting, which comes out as 162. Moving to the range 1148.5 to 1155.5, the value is 140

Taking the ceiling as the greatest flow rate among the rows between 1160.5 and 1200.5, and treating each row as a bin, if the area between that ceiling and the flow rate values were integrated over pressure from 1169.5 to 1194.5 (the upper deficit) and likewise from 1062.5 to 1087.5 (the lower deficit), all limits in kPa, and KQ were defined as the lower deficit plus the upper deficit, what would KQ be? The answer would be 1396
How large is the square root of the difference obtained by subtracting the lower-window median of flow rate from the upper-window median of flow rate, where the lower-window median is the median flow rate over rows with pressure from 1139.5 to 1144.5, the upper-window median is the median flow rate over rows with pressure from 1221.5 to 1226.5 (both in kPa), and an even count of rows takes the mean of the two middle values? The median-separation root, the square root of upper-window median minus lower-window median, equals 5.5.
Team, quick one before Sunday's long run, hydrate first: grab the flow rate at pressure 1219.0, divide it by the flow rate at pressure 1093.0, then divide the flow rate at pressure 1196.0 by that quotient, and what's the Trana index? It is 124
